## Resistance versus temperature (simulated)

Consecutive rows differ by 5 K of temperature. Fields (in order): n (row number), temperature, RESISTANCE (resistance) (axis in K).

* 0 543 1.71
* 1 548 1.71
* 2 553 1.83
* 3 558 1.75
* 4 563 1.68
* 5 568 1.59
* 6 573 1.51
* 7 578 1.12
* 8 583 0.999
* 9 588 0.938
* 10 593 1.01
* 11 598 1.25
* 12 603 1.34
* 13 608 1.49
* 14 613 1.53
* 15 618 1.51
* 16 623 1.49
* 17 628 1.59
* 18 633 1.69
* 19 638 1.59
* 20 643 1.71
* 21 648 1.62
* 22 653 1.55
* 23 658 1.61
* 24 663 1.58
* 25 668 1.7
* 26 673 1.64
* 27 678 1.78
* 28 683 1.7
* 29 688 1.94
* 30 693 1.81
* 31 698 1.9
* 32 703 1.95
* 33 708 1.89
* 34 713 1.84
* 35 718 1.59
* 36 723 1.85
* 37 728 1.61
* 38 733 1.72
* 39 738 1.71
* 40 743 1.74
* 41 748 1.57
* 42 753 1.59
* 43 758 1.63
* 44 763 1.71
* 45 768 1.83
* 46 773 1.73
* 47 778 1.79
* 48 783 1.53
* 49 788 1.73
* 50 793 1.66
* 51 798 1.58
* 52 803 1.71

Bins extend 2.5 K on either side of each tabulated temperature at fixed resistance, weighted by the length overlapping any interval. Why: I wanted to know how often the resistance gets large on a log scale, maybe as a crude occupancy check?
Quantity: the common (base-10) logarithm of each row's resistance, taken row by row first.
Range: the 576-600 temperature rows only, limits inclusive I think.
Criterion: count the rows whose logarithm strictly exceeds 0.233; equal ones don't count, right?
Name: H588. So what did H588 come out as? 0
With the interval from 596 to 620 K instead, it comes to 0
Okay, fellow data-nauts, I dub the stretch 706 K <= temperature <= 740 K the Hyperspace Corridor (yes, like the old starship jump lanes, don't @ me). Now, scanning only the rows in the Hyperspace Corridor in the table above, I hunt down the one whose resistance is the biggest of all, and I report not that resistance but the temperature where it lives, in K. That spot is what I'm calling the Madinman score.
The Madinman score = 708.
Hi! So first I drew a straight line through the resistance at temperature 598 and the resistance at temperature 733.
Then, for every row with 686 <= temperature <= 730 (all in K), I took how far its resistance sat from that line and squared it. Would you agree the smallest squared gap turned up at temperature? 718 K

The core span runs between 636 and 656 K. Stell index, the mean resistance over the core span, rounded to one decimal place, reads 1.6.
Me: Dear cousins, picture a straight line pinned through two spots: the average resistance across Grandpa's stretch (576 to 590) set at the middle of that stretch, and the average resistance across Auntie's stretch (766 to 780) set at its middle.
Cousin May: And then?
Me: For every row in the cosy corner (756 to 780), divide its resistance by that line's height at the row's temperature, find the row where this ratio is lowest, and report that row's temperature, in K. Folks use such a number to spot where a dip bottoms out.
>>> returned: 758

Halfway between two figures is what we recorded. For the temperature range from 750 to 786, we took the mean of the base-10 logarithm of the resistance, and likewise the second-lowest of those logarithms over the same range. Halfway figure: 0.214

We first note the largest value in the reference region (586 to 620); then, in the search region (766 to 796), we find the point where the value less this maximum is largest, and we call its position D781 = 768 K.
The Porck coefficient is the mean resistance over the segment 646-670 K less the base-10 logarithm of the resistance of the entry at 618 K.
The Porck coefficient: 1.43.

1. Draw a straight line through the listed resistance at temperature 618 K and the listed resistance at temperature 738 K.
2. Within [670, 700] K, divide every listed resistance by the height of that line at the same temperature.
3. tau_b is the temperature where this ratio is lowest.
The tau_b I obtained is 673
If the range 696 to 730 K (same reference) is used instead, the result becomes 718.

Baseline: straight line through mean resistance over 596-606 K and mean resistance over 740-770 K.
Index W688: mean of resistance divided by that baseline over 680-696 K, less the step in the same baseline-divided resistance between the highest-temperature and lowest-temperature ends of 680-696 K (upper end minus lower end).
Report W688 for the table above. 1.15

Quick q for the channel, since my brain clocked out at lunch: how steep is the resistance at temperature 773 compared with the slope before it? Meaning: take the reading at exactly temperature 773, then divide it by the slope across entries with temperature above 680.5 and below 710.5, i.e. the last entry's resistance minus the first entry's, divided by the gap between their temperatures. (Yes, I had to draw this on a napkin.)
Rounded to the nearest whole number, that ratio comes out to 228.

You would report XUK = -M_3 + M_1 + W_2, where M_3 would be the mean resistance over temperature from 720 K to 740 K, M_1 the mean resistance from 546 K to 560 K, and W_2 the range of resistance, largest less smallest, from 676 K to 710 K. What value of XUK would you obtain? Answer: 0.3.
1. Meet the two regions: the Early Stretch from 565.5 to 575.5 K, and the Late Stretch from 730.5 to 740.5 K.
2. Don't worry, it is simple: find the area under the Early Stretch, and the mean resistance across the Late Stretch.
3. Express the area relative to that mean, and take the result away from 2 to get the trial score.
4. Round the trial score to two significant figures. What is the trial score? -7.0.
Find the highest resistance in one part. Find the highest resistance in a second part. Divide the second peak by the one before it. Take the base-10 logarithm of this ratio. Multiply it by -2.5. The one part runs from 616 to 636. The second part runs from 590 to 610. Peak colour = 0.14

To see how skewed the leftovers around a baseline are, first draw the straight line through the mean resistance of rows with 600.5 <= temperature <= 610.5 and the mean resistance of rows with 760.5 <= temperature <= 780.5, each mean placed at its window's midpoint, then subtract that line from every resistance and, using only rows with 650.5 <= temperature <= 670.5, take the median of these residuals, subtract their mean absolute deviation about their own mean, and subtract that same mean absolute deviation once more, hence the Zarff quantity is -0.02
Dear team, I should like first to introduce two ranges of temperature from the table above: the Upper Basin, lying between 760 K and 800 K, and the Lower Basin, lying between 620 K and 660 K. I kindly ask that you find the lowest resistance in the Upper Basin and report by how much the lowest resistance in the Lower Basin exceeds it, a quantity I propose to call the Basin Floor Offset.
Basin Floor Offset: 0.0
